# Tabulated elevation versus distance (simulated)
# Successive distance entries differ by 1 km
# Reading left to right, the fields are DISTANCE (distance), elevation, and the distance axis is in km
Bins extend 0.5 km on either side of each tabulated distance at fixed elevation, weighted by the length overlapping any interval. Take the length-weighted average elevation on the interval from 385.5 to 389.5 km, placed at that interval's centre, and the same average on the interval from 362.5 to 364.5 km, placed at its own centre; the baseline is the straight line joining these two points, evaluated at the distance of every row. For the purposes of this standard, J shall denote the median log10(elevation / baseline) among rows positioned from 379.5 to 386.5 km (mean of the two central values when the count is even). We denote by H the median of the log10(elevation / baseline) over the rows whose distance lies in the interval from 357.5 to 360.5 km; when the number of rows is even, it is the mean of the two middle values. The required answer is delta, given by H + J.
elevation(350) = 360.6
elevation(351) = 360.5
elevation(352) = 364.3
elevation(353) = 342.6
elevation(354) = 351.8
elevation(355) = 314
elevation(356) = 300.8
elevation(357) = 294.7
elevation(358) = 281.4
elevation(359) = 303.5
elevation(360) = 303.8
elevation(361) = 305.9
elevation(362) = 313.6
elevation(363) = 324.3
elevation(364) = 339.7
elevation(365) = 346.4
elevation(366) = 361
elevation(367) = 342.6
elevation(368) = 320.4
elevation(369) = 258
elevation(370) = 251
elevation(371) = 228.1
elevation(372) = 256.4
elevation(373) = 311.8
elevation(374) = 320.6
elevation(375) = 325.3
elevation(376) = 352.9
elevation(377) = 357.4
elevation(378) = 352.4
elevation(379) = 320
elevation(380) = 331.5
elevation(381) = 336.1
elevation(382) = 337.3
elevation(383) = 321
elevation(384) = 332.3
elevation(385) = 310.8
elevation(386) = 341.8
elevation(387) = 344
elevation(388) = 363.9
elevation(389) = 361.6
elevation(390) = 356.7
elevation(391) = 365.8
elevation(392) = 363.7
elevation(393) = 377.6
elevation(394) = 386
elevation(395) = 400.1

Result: -0.05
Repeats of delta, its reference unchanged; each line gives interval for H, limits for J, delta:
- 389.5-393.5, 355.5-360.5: -0.02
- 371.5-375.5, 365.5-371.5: -0.10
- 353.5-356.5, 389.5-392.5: -0.01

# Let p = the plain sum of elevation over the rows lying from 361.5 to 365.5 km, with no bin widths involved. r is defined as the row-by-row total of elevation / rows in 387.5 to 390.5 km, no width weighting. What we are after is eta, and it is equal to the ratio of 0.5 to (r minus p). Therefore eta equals -0.0021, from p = 1324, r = 1082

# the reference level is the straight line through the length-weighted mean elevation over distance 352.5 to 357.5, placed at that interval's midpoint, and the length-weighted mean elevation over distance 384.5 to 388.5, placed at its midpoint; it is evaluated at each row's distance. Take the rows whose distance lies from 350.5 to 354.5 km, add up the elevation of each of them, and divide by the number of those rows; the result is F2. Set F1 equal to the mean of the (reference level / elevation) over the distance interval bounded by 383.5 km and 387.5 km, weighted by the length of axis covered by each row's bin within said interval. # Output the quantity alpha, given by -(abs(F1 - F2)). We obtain -354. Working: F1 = 1.02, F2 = 355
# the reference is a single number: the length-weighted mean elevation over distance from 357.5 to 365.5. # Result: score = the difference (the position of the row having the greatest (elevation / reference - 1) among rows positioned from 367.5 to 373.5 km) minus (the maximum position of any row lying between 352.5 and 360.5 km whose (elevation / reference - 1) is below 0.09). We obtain 8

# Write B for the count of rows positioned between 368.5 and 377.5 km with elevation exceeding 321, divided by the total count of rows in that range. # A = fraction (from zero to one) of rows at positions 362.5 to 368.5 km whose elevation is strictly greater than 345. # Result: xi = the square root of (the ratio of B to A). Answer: 1.00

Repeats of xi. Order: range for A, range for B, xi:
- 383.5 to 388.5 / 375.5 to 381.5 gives 2.04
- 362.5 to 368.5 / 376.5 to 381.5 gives 1.55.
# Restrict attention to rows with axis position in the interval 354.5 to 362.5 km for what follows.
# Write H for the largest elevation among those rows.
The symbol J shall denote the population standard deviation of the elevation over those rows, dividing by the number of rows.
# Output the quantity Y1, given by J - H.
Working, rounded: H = 314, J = 10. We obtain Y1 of -304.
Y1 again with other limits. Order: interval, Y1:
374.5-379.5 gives -342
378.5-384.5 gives -330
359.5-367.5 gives -341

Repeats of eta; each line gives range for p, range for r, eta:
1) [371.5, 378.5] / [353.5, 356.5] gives -0.0004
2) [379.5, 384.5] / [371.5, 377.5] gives 0.0019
